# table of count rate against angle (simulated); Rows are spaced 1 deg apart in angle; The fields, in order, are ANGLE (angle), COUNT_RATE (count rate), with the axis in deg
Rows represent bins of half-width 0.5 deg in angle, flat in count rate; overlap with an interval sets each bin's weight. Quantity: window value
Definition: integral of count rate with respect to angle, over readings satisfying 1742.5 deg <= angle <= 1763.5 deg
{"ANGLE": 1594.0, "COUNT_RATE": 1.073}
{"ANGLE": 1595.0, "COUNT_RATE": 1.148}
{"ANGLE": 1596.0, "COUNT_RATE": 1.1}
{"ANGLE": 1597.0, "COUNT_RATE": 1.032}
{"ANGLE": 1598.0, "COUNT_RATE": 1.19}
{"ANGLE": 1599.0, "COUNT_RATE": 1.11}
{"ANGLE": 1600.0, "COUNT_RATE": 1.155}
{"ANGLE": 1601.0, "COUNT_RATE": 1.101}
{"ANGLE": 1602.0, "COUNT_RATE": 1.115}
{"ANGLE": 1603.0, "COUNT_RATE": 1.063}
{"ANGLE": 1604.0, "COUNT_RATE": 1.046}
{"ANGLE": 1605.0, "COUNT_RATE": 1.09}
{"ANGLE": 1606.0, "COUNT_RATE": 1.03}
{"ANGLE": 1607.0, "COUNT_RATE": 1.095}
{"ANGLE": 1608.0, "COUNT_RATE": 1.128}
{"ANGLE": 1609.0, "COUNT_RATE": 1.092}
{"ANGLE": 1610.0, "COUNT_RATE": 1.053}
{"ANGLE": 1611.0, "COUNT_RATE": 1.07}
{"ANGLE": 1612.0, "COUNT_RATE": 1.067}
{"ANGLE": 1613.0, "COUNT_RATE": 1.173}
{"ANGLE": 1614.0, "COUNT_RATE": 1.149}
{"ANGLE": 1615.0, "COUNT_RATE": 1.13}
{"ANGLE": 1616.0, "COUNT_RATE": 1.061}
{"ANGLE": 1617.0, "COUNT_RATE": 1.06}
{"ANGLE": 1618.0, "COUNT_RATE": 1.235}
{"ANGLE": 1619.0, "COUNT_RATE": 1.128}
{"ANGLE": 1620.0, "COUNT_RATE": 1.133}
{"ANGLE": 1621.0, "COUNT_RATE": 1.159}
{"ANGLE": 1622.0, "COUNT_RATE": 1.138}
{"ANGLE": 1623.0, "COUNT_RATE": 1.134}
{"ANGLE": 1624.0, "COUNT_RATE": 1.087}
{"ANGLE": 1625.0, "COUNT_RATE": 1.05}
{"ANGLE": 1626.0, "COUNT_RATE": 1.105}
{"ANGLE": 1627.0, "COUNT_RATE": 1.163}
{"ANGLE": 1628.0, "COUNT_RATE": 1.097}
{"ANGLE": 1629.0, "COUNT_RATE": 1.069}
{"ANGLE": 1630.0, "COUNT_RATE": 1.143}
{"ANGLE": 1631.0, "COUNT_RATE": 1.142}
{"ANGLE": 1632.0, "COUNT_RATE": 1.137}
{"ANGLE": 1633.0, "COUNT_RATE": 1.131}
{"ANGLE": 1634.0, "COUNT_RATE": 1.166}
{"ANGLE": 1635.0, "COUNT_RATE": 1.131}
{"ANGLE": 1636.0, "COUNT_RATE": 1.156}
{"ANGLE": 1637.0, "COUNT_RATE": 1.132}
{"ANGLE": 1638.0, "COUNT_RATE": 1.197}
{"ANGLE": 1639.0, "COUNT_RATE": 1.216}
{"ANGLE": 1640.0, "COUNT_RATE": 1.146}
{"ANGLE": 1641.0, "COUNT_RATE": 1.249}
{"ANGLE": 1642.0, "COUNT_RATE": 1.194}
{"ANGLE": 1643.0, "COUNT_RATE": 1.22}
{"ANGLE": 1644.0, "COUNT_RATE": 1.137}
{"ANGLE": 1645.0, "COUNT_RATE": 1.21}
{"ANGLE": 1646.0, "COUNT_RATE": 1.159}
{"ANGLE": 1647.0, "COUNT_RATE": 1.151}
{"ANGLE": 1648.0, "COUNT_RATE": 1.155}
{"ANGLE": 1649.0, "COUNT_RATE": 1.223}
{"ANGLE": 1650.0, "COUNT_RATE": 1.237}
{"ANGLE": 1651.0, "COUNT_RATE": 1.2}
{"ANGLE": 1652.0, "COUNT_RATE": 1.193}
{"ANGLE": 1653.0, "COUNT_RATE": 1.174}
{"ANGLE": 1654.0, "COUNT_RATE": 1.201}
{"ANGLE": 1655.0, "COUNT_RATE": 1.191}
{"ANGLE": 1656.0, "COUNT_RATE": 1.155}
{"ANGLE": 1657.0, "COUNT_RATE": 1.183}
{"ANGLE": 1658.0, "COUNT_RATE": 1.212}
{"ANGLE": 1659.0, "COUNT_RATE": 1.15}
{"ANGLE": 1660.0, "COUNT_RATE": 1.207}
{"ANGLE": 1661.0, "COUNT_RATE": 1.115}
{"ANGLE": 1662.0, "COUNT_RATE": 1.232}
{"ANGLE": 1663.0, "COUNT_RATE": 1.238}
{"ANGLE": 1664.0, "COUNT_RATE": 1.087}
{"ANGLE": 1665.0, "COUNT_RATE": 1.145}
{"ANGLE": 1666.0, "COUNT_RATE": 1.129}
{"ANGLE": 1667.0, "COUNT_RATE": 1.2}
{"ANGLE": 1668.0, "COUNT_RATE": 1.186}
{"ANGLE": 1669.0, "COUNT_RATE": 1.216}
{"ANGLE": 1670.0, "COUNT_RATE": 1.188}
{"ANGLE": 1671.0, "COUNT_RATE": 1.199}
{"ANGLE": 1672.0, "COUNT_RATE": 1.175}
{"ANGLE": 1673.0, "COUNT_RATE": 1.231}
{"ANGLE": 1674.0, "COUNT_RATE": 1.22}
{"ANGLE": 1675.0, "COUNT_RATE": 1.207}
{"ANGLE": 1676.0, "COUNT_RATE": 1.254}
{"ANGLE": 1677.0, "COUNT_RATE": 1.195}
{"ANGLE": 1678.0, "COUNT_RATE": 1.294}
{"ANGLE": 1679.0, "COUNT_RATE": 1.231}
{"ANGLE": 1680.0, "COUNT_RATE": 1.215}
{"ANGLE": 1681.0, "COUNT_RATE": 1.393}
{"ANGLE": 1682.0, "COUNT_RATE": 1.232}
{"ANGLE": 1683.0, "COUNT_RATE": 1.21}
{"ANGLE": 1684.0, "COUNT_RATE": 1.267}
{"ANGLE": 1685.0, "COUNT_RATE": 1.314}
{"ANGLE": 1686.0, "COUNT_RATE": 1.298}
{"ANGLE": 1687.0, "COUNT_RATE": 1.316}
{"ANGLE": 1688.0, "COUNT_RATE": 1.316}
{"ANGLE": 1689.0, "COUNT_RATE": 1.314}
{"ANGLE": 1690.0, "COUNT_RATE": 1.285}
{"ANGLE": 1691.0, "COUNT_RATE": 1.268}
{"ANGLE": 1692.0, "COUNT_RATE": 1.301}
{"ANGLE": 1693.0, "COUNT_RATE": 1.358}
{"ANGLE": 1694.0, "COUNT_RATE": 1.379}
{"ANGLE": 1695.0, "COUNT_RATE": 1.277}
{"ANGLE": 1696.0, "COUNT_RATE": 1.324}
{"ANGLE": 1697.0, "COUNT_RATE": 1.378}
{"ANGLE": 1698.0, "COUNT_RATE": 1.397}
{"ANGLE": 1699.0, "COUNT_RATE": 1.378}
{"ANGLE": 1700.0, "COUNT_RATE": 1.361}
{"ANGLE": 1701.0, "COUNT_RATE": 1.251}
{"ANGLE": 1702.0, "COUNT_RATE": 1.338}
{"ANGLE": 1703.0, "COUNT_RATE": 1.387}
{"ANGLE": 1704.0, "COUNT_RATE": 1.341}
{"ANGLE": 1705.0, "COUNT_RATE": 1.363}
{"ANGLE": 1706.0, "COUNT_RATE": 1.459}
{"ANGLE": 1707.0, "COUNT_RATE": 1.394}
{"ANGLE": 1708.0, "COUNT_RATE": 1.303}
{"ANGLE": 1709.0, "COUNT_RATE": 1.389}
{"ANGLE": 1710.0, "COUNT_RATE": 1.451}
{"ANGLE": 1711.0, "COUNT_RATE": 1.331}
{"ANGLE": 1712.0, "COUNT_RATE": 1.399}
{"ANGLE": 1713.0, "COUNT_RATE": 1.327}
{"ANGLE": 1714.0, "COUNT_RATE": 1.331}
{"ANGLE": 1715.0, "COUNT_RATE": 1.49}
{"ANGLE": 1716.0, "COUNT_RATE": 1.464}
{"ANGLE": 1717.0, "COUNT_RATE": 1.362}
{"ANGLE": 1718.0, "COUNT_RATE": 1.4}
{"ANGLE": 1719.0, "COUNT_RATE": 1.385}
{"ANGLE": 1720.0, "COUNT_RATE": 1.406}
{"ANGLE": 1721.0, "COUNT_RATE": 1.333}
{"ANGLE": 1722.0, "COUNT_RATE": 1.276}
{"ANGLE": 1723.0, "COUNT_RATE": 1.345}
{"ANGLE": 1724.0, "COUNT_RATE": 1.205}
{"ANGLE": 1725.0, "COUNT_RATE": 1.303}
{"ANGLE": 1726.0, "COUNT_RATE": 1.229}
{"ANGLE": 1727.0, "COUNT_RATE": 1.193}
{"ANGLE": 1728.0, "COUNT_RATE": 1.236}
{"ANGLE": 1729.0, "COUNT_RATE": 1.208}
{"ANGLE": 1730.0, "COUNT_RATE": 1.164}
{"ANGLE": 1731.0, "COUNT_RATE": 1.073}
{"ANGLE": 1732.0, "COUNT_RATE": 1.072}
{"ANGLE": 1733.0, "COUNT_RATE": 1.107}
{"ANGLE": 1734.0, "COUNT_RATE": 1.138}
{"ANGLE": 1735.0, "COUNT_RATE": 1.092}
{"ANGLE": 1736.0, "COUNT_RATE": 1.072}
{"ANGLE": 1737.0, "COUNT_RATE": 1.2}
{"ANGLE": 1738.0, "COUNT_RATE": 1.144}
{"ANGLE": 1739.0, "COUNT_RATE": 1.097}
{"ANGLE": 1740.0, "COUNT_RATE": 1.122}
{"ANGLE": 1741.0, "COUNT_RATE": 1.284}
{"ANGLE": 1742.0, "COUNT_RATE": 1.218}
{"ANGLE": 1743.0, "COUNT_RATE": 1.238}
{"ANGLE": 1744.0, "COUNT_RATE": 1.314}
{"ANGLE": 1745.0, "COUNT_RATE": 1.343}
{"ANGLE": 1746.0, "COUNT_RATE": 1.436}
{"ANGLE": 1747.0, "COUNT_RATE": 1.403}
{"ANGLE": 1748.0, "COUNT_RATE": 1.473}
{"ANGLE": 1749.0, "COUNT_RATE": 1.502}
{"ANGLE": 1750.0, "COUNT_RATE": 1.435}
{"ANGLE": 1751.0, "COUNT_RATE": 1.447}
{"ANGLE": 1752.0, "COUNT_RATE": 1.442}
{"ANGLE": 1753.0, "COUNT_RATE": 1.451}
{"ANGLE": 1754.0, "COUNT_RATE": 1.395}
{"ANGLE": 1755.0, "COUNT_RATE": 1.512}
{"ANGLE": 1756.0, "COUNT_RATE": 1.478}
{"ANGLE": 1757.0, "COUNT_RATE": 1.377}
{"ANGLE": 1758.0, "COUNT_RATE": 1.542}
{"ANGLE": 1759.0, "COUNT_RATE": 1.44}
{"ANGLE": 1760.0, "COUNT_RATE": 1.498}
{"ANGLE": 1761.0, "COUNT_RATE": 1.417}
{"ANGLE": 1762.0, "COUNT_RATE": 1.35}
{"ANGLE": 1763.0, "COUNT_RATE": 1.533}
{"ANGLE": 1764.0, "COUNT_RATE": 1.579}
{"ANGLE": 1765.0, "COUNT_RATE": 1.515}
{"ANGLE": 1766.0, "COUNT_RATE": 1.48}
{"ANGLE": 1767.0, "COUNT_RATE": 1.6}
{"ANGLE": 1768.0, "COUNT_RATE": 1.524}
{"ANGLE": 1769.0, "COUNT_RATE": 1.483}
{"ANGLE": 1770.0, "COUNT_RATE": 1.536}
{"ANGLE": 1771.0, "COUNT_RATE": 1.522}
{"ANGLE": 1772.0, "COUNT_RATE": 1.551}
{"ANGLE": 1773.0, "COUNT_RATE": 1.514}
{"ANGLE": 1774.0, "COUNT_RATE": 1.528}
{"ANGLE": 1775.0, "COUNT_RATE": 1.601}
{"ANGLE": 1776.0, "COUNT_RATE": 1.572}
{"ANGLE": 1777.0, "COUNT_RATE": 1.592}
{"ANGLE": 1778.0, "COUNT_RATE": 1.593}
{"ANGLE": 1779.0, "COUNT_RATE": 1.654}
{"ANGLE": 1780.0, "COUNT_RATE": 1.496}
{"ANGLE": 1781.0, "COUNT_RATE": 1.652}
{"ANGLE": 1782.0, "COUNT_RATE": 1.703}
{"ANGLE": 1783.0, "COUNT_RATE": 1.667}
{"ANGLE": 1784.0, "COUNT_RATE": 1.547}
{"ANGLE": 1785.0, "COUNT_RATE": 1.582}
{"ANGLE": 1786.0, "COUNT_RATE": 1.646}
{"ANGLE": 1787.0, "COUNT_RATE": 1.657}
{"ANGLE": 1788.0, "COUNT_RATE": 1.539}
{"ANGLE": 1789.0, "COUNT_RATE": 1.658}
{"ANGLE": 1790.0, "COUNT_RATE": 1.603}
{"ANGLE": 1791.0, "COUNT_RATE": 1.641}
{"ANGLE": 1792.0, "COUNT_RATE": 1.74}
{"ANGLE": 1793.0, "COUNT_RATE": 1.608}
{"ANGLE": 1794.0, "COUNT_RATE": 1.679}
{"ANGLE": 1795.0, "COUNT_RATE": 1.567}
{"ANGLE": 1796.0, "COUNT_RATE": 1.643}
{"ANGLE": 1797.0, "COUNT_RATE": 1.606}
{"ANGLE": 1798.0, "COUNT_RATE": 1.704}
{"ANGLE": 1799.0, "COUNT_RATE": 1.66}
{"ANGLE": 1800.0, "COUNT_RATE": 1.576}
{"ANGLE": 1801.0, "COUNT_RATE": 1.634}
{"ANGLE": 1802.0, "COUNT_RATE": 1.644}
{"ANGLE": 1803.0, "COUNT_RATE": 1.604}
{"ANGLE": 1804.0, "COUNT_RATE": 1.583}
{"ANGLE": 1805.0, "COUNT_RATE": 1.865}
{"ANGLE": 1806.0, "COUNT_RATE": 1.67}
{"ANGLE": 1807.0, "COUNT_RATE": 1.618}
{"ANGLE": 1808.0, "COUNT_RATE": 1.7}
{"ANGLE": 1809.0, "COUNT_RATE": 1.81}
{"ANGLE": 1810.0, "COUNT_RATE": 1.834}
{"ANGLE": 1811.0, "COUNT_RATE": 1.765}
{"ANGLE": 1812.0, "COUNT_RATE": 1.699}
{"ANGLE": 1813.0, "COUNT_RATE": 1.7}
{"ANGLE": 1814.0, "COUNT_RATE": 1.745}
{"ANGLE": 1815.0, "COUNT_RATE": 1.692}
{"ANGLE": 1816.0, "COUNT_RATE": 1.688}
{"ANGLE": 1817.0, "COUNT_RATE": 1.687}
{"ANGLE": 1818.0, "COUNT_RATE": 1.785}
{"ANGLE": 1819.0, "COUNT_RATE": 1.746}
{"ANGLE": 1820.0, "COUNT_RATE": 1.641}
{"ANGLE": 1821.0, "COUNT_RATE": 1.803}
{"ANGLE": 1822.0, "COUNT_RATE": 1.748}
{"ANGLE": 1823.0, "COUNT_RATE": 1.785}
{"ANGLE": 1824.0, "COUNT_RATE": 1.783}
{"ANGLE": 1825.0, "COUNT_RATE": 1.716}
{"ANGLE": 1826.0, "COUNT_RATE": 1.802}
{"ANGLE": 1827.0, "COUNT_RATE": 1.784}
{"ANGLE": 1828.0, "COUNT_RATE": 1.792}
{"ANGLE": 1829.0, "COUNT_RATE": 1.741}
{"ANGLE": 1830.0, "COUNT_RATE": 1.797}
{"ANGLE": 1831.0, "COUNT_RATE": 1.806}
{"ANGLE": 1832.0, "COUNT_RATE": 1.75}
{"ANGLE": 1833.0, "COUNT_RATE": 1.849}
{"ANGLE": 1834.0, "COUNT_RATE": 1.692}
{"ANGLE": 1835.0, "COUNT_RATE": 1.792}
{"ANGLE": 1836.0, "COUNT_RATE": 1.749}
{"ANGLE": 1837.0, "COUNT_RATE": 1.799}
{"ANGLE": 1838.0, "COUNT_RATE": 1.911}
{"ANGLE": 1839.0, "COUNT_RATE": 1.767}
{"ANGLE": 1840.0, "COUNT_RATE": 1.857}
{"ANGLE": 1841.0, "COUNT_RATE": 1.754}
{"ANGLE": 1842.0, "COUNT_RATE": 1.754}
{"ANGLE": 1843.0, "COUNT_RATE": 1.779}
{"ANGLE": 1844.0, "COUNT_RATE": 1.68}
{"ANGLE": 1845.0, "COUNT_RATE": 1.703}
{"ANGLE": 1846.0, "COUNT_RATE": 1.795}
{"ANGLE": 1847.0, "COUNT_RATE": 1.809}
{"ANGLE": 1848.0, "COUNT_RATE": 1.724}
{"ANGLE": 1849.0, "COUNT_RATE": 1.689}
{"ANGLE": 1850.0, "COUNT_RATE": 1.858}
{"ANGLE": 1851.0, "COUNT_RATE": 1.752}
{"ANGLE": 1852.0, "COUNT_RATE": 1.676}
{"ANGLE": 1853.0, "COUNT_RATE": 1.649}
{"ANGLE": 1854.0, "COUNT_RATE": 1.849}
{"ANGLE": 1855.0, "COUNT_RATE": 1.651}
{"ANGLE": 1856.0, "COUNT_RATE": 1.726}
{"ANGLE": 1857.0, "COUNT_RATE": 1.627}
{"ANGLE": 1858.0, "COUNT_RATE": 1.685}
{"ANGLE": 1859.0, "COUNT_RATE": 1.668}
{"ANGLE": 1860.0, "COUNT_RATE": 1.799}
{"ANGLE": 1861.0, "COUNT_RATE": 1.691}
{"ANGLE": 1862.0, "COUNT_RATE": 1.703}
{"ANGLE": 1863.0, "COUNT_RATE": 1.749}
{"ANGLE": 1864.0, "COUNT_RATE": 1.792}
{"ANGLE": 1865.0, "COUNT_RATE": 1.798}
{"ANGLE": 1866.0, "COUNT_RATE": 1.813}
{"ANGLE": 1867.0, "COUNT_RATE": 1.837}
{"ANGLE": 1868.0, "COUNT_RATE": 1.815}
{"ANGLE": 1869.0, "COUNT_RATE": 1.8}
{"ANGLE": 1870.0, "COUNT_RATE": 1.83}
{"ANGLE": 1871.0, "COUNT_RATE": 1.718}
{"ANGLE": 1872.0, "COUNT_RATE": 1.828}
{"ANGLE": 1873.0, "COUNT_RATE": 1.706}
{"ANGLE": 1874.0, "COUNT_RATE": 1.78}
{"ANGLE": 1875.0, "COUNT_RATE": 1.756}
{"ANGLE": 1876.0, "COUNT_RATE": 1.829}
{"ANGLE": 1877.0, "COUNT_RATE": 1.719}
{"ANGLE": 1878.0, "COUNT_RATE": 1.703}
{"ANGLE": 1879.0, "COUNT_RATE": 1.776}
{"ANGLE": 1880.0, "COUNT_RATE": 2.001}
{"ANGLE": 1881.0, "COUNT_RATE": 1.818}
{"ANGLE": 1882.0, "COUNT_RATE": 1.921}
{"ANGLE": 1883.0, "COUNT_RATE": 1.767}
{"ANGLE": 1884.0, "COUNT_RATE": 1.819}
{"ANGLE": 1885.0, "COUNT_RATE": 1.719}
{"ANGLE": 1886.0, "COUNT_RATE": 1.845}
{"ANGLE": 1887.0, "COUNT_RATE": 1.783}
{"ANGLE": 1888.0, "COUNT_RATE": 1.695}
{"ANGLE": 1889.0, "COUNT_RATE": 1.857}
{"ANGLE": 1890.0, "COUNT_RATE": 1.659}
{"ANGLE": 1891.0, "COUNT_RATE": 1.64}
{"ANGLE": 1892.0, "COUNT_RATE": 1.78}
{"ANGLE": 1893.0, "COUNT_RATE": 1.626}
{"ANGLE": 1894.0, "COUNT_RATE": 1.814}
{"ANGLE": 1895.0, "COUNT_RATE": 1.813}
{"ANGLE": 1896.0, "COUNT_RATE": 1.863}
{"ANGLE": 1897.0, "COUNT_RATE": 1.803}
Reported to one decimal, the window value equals 30.0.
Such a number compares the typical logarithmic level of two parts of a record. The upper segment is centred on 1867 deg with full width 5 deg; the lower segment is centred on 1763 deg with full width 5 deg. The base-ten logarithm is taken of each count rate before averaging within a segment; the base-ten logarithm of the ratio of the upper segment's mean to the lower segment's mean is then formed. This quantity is 0.18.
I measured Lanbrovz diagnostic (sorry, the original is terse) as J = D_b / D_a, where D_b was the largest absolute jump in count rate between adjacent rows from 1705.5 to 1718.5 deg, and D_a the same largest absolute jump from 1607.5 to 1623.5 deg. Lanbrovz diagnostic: 0.9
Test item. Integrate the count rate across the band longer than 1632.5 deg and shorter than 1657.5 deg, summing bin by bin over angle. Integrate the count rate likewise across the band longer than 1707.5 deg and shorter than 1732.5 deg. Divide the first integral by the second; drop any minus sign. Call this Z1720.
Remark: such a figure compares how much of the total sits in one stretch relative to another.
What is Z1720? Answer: 0.90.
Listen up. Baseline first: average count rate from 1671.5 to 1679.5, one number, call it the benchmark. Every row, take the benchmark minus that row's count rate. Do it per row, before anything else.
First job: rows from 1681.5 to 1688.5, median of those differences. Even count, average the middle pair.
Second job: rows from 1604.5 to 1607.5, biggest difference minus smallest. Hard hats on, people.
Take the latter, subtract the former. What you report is 0.14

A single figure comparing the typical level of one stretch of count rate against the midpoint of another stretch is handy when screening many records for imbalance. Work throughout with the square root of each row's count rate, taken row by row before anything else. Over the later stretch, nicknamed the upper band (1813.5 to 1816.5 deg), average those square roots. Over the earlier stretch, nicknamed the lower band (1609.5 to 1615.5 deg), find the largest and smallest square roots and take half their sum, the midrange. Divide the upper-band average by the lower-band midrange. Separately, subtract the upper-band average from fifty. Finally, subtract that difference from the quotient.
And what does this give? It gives -47.45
